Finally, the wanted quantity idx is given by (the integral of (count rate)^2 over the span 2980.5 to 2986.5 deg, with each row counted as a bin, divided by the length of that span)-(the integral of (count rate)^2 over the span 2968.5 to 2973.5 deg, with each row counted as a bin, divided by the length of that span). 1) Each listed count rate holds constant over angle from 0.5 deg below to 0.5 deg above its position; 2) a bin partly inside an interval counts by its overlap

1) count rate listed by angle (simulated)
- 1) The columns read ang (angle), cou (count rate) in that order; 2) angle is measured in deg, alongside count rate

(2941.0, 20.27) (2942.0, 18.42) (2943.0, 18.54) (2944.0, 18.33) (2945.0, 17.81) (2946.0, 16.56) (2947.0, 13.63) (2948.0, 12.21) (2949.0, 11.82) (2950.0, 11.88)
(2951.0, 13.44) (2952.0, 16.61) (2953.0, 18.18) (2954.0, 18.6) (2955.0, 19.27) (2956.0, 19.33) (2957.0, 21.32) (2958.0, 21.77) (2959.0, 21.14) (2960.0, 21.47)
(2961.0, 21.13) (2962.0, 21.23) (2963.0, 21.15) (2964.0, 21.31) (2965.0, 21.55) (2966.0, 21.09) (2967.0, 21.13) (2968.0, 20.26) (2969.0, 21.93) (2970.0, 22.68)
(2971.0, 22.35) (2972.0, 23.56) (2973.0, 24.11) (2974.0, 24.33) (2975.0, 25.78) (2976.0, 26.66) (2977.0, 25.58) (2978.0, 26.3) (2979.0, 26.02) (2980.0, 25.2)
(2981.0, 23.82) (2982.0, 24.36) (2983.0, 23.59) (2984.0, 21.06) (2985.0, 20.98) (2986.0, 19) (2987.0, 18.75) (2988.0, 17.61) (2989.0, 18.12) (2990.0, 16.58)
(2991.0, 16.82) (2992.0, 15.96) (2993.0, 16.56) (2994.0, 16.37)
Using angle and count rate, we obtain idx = -33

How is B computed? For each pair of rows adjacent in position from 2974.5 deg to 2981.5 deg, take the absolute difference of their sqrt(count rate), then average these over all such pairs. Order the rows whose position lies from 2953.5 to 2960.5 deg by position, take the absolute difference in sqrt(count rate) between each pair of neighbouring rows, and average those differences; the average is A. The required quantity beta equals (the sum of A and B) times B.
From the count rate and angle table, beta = 0.0137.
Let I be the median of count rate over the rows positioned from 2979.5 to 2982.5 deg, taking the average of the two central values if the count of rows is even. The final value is 24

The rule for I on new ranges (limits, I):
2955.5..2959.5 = 21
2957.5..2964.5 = 21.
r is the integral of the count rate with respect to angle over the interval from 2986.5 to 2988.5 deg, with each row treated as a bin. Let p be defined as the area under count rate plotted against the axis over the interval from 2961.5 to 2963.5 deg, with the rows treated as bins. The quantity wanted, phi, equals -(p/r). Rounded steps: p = 42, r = 36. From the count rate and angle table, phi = -1.2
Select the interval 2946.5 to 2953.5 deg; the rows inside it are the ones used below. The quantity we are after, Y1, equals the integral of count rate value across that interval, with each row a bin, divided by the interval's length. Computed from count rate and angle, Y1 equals 14.0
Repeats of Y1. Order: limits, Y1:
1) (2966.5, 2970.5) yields 21.5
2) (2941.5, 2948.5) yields 16.5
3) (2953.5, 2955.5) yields 18.9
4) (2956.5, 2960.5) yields 21.4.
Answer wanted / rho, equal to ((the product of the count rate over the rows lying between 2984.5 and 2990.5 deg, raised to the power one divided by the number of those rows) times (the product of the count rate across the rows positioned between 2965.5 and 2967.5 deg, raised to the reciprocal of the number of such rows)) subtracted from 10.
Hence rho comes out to -380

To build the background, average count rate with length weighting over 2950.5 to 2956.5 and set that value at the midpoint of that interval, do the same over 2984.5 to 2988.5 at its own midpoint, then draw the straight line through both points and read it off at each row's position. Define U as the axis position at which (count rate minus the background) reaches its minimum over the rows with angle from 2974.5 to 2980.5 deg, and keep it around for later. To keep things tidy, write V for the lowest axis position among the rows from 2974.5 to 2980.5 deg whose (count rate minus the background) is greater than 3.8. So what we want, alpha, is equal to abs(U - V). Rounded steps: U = 2980.0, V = 2975.0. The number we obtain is 5 deg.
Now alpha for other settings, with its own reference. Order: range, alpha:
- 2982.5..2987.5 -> 4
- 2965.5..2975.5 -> 2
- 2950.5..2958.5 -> 7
